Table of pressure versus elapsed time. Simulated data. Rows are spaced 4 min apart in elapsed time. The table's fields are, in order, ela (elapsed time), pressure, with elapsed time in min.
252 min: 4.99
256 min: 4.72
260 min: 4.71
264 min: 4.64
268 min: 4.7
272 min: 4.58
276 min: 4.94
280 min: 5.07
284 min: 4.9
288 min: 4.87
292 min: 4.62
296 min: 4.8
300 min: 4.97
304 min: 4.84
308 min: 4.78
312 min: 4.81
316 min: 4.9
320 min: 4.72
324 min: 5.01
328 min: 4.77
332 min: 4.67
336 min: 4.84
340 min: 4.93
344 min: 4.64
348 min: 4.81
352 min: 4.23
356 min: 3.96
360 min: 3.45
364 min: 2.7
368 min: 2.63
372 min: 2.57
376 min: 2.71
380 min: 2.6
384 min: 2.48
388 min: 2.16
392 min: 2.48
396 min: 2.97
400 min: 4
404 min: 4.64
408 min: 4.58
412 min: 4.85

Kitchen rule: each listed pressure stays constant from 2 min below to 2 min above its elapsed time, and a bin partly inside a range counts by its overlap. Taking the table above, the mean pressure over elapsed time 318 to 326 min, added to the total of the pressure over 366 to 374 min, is 10.1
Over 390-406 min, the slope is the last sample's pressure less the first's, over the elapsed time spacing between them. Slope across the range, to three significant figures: 0.180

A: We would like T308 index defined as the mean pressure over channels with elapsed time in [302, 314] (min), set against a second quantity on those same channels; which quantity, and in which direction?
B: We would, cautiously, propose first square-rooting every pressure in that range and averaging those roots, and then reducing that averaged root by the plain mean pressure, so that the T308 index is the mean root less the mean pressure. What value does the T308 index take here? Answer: -2.6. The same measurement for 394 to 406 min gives -1.9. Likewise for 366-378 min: -1.0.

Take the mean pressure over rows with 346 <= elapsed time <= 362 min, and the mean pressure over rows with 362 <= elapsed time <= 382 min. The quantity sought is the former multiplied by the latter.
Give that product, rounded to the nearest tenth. 10.9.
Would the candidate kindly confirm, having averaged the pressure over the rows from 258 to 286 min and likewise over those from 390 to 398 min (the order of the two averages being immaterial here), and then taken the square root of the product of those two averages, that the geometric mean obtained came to 3.6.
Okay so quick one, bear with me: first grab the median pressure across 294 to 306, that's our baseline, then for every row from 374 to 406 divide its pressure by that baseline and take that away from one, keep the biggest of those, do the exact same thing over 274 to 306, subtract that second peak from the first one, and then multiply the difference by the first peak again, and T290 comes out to 0.28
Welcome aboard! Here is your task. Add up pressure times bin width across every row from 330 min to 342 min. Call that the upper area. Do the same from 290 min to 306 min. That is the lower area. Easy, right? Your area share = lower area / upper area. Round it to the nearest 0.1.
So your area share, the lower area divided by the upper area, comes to 1.3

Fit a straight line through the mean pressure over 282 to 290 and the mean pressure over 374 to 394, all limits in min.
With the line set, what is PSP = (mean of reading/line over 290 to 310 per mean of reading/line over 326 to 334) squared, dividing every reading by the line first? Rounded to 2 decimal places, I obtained 0.73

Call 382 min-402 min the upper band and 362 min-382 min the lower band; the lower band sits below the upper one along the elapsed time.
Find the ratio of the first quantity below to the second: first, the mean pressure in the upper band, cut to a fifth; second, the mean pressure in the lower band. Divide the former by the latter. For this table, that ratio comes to 0.21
